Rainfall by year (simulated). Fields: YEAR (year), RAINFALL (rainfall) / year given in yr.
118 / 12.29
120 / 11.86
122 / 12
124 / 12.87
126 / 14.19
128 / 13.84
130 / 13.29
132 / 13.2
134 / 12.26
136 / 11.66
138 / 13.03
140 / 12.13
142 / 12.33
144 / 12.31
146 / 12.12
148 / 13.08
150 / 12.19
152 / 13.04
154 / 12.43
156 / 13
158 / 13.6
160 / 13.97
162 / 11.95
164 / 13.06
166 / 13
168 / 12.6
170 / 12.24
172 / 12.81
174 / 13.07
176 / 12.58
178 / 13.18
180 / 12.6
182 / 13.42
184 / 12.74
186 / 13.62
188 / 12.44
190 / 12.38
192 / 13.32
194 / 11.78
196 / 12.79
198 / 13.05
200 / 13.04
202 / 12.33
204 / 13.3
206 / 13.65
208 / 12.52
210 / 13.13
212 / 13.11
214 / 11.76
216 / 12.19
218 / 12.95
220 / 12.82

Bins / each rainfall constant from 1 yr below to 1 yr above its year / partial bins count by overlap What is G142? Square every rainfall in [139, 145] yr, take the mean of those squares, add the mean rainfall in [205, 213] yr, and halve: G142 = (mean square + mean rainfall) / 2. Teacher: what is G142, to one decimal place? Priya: 81.7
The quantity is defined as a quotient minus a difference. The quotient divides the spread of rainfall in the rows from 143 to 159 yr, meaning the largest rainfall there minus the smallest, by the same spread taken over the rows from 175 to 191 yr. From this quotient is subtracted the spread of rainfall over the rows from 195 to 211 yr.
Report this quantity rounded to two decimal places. -0.13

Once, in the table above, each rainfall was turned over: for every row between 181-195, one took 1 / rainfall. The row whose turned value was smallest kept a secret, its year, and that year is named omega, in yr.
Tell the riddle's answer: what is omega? 186 yr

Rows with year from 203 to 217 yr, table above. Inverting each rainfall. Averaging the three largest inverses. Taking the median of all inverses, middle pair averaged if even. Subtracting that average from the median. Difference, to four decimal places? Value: -0.0060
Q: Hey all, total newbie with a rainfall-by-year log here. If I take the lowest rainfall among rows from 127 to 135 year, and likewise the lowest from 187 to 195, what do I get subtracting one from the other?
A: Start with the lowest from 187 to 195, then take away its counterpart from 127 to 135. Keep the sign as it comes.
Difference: -0.5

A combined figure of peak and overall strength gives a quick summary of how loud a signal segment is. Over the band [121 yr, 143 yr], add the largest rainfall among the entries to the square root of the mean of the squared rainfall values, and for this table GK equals 27.0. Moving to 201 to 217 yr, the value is 26.4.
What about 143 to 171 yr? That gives 26.7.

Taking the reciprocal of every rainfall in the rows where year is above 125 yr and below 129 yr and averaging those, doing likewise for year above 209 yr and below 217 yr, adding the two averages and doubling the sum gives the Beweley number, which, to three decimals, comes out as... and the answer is 0.302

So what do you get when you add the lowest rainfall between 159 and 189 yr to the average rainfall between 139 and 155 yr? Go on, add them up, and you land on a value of 24.4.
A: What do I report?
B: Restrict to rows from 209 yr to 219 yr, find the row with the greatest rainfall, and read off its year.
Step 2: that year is 210 yr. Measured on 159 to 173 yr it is 160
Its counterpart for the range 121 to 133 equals 126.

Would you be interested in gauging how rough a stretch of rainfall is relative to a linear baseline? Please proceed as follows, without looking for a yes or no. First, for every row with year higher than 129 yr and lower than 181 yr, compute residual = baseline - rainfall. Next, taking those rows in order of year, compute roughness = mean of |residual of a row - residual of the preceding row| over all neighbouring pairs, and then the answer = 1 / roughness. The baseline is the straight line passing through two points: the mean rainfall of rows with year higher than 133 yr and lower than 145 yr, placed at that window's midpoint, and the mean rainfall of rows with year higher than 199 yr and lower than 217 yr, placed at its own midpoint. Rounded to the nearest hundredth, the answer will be 1.60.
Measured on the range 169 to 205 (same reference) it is 1.47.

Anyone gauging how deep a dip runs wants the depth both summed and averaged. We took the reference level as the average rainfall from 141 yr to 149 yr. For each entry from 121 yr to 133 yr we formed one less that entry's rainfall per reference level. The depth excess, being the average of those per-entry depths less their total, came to 0.31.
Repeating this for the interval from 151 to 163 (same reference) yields 0.22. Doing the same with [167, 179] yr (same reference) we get 0.12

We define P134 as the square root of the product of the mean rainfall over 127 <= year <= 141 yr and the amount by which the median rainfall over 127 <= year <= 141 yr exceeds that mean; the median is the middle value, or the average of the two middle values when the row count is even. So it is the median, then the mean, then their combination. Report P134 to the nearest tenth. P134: 1.8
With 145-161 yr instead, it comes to 1.1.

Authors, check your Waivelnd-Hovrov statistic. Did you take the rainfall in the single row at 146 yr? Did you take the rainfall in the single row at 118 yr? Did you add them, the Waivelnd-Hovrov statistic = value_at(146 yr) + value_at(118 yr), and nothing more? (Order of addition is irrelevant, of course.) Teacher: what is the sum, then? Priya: 24.4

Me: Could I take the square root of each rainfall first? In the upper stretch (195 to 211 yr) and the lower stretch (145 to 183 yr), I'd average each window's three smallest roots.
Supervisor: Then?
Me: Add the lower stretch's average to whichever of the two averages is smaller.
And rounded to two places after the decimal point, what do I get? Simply 6.95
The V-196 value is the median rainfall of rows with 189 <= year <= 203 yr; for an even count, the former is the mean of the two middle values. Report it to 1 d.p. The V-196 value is 12.8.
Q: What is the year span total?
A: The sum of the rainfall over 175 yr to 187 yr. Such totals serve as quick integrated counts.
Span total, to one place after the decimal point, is 78.1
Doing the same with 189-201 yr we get 76.4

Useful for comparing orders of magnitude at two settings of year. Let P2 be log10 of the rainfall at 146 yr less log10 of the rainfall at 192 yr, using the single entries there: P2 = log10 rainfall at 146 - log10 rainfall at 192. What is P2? -0.041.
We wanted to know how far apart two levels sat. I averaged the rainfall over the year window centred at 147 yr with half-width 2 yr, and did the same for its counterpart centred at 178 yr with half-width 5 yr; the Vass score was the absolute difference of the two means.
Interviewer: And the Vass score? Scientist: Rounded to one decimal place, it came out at 0.4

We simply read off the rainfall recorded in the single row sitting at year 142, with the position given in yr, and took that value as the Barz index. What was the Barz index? 12.33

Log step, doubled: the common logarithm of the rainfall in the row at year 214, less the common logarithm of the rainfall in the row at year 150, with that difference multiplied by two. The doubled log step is -0.031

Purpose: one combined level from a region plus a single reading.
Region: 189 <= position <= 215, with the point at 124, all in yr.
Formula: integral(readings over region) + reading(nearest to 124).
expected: 345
